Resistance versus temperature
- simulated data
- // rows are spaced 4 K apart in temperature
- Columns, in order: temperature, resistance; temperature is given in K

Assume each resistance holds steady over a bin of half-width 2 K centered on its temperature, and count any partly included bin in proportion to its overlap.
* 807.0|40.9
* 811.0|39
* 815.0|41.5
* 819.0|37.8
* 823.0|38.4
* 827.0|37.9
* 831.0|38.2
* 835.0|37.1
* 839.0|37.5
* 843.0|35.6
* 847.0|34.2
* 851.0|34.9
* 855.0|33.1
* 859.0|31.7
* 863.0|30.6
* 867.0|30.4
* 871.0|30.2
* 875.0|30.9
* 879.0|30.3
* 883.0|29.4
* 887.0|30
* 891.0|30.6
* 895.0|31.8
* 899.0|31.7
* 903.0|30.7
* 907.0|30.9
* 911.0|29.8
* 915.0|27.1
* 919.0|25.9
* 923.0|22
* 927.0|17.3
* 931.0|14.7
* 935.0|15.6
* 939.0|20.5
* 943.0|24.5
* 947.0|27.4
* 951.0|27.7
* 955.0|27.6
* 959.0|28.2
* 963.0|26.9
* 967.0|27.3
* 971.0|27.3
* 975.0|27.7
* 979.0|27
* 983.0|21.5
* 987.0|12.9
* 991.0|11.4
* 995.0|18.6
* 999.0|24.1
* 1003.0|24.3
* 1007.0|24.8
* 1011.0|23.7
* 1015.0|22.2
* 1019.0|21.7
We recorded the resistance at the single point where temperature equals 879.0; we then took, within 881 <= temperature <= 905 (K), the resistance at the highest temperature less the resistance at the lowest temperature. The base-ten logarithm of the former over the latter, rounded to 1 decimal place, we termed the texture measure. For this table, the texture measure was 1.4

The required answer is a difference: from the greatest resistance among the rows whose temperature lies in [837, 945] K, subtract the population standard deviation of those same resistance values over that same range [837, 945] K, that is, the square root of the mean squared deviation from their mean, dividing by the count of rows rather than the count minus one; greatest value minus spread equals 31.7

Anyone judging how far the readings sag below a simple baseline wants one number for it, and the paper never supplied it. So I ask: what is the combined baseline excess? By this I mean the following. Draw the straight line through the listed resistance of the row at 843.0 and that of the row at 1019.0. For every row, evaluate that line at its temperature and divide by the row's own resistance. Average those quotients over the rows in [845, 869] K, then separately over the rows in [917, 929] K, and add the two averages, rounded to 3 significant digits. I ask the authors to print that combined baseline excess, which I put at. 2.45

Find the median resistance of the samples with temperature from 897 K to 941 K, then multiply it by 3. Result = 78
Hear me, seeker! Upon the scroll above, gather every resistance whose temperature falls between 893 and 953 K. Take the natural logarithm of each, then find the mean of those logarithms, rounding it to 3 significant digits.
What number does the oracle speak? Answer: 3.20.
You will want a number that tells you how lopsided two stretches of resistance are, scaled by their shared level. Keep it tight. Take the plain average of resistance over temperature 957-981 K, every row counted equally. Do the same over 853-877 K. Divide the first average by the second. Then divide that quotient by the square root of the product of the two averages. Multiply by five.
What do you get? 0.151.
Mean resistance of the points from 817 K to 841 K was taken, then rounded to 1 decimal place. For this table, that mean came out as 37.8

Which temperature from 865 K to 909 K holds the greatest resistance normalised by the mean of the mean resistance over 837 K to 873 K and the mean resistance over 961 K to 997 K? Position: 895.0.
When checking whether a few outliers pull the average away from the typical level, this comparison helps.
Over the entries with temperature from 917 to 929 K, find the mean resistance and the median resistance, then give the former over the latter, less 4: -3.012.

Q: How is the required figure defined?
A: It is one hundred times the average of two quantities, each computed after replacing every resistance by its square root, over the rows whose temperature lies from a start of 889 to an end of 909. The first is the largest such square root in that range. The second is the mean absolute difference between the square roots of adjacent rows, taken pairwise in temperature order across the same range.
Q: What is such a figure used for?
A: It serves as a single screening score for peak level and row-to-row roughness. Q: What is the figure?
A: 285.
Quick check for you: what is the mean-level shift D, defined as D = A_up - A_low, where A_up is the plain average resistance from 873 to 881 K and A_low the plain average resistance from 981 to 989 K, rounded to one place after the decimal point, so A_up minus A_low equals 13.4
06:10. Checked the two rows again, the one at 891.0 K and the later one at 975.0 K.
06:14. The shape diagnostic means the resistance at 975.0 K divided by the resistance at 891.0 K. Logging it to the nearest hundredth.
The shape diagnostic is 0.91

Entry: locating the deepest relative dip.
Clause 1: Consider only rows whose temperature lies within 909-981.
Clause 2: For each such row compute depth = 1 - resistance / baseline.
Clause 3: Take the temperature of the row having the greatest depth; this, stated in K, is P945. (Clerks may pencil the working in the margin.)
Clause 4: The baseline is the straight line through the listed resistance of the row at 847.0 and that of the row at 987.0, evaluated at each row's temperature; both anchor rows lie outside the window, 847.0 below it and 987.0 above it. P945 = 931.0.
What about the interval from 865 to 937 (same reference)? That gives 931.0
